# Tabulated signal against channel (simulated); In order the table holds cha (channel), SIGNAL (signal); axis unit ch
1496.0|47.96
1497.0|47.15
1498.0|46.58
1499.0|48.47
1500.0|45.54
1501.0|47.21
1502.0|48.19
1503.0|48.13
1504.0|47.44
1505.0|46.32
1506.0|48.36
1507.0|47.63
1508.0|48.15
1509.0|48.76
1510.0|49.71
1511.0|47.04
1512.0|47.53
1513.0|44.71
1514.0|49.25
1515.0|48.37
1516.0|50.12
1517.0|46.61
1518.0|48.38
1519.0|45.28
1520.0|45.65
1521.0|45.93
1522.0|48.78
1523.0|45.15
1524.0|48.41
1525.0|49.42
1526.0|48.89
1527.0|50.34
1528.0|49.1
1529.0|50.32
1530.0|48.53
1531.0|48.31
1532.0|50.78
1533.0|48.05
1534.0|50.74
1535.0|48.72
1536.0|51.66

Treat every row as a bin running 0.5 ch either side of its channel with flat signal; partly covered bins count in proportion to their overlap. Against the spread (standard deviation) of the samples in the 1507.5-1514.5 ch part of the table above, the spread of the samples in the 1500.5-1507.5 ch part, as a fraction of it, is 0.42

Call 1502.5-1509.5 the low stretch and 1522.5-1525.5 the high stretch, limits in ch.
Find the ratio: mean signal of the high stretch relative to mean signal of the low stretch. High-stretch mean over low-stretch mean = 1.00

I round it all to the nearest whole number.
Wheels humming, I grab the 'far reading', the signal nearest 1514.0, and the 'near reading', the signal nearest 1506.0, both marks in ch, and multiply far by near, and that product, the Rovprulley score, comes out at 2382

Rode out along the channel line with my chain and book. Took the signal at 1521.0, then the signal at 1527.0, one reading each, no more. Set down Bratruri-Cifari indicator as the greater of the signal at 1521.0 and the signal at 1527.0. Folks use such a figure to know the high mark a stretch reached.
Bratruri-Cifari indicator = 50.3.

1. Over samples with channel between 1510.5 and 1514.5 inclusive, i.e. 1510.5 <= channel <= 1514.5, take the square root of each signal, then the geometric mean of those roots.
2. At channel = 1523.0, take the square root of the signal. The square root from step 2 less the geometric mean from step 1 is -0.14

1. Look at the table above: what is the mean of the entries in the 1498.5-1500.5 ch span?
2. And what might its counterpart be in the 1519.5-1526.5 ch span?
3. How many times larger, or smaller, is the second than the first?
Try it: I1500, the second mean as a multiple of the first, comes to 1.01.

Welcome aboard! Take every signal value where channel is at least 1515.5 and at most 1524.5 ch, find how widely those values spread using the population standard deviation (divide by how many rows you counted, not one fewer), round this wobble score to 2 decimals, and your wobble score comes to 1.70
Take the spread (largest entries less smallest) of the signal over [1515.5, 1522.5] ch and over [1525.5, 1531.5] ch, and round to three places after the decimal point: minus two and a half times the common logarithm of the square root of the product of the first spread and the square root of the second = -1.048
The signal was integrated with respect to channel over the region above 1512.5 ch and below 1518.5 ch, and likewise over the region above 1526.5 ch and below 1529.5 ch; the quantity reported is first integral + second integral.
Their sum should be 437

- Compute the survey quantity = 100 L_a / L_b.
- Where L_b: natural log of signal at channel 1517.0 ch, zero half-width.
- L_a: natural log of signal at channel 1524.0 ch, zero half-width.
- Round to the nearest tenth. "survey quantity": 101.0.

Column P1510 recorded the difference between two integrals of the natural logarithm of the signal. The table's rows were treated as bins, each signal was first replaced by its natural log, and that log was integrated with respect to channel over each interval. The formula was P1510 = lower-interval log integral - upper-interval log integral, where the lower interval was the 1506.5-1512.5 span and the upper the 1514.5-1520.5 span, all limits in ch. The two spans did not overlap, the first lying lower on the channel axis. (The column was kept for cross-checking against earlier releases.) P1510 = 0.10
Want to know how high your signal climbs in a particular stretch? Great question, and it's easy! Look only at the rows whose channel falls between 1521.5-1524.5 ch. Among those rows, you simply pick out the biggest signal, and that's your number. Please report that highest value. 48.78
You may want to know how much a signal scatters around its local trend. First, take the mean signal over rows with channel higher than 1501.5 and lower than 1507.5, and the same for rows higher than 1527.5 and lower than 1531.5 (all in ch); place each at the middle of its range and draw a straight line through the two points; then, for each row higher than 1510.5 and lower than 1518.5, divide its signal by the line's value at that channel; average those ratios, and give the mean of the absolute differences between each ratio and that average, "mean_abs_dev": 0.0251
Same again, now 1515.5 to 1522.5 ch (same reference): 0.0329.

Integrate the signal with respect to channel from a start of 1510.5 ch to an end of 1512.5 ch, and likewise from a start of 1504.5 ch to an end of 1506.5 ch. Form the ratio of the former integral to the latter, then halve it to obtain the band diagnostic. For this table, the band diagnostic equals 0.499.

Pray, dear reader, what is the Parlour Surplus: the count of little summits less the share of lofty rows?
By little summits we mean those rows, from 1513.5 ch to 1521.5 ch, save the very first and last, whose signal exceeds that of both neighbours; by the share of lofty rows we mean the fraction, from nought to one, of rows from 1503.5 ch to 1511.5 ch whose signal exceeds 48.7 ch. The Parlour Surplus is 1.75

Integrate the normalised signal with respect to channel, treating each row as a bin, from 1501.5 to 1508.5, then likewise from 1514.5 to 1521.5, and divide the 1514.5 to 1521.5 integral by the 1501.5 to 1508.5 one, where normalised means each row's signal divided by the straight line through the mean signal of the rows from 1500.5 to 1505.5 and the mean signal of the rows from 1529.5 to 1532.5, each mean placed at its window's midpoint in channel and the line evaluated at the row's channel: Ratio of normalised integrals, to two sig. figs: 0.97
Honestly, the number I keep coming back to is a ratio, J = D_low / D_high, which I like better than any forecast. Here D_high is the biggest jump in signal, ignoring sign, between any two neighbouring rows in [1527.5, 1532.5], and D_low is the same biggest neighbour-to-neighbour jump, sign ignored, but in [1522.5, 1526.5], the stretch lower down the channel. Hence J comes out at 1.3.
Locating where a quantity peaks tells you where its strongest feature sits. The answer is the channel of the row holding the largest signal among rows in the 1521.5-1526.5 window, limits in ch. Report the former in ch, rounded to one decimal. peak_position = 1525.0 ch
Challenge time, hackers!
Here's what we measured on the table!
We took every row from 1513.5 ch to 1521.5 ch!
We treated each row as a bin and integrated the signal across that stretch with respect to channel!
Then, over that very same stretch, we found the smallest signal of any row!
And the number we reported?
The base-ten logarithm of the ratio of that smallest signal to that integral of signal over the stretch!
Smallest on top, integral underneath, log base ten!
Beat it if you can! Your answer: -0.923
